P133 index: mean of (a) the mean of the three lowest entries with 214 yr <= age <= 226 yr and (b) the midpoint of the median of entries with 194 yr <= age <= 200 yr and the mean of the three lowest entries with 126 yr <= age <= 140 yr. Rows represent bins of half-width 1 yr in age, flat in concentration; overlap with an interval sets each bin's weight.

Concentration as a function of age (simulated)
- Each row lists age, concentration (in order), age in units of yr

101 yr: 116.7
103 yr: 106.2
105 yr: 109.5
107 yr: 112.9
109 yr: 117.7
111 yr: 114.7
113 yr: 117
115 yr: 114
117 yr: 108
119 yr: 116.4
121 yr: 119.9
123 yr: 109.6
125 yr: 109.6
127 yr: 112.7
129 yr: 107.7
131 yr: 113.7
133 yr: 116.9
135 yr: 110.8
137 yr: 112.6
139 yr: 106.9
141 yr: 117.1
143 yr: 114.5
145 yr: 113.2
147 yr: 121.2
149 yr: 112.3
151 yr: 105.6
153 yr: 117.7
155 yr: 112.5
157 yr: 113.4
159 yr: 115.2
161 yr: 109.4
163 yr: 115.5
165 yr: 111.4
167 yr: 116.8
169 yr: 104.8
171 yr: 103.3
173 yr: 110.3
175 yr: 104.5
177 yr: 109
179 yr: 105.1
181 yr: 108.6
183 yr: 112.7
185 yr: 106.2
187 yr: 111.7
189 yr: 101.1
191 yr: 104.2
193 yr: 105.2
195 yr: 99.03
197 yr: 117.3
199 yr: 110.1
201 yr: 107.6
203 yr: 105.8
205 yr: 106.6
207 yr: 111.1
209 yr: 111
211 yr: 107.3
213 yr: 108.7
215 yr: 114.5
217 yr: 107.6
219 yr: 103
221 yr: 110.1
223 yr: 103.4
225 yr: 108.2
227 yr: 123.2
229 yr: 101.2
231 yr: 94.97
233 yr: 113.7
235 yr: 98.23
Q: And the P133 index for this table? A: 107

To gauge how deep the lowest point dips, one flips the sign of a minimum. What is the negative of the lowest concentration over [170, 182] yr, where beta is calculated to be -103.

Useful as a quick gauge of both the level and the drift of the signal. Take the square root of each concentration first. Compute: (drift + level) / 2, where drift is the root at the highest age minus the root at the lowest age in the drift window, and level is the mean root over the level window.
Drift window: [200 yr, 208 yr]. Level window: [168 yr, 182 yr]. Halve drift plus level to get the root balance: 5.24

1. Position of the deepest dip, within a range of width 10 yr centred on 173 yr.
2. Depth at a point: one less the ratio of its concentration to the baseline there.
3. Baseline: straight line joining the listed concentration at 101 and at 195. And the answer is 171 yr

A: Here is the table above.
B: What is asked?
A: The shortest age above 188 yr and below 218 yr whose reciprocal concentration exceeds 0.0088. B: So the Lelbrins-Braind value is 189 yr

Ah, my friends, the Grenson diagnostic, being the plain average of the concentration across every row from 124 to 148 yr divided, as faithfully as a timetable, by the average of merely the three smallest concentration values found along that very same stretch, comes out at 1.05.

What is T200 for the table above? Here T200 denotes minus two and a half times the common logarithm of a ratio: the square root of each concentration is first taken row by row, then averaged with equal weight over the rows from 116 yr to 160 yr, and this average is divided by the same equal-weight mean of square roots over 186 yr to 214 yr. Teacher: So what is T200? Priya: -0.0269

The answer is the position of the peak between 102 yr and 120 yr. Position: 109 yr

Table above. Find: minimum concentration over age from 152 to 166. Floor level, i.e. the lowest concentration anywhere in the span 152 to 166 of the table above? 109.4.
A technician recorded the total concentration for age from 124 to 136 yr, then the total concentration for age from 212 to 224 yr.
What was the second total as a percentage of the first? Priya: 96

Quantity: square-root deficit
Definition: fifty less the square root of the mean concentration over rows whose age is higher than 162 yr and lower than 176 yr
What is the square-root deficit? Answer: 39.5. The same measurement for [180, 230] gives 39.6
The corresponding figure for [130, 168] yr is 39.3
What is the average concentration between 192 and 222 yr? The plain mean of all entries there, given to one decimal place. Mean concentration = 108.3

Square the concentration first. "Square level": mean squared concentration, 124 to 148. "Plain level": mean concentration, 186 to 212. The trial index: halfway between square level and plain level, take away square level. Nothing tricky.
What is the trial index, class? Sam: -6347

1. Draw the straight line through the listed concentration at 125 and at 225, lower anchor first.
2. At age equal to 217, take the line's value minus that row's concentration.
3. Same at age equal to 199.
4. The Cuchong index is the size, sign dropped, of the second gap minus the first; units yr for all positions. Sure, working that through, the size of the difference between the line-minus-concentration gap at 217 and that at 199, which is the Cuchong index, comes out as 2.2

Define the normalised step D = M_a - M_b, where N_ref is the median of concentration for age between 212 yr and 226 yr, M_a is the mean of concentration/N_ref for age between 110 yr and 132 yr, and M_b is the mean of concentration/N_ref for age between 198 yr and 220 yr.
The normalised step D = 0.042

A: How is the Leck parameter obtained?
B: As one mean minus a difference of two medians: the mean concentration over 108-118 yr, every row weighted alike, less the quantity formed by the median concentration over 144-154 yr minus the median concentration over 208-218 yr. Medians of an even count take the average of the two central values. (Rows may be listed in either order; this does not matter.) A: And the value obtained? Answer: 110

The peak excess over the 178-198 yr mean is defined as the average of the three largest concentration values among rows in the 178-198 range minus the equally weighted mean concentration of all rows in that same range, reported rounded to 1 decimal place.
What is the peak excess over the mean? 6.8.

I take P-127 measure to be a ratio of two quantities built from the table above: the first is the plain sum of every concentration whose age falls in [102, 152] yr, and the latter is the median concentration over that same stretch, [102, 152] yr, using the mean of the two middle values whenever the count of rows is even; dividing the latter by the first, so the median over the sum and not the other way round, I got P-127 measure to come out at 0.040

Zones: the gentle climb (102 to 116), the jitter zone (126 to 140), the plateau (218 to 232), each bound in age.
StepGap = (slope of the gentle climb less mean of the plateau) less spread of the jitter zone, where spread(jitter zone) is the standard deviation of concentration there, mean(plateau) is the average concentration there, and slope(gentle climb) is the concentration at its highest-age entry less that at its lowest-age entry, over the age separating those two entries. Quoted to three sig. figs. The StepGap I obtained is -109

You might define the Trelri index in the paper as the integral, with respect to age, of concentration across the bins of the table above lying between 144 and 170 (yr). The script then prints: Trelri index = 2938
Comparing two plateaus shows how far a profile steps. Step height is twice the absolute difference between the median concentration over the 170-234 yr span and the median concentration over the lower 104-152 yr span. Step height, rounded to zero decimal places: 11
